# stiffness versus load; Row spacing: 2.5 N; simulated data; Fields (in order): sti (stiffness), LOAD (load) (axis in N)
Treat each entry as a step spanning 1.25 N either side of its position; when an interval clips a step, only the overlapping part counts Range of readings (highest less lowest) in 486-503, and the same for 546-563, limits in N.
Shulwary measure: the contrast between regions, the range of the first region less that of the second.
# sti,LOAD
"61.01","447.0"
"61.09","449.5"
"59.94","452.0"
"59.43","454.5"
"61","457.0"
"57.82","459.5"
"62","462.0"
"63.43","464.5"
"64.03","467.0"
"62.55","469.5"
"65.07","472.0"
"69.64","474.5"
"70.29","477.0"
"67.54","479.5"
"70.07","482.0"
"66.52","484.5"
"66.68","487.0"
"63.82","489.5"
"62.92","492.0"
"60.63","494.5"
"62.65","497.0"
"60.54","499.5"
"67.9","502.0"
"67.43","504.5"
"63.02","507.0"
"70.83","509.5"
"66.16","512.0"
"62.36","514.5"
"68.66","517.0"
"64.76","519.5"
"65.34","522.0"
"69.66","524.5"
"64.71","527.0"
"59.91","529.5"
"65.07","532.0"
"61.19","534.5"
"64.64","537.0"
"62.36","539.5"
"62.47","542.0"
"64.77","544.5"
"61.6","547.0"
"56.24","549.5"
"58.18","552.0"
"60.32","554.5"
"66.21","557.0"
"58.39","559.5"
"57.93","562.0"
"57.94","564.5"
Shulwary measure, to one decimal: -2.6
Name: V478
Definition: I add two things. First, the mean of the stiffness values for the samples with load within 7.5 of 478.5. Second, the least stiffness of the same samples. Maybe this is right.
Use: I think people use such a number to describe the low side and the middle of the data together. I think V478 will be 133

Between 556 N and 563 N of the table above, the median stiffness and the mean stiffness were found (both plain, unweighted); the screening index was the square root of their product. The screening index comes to 60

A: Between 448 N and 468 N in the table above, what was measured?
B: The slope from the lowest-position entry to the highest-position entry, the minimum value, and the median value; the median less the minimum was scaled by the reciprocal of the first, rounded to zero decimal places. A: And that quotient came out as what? 19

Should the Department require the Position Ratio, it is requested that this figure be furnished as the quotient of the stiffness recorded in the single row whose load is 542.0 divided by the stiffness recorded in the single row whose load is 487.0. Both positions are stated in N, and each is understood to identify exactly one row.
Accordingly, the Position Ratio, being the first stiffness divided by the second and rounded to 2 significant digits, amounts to 0.94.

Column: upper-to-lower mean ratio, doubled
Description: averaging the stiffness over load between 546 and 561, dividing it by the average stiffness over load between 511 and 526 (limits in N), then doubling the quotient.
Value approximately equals 1.82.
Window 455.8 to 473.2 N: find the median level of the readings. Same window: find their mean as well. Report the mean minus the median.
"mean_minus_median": -0.3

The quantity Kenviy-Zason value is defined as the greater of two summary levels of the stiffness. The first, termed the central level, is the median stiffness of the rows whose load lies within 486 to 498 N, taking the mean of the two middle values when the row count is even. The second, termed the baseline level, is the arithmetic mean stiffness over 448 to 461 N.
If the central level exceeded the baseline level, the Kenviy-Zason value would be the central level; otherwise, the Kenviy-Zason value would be 62.9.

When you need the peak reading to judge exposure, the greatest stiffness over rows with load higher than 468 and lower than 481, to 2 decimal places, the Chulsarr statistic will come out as 70.29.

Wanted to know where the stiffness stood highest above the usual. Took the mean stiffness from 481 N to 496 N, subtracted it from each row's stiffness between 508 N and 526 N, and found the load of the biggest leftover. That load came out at 509.5 N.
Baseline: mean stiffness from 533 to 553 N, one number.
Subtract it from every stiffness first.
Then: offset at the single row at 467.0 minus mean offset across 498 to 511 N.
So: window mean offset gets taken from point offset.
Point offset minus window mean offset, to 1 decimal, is -1.9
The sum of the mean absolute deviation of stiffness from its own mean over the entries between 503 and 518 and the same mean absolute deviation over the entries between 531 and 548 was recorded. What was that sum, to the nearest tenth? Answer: 4.0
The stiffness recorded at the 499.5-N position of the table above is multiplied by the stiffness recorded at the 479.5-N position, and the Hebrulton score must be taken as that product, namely 4089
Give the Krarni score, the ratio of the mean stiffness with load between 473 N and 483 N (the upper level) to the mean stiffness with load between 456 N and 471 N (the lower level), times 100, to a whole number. 112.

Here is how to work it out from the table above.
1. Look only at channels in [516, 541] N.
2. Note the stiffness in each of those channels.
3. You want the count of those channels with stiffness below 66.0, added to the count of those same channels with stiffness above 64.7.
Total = 14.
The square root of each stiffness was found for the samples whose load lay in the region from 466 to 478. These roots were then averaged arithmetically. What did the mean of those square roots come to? 8.14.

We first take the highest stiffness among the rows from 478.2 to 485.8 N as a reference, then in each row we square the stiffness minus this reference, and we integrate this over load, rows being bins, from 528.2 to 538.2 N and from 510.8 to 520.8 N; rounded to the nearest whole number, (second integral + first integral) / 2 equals 427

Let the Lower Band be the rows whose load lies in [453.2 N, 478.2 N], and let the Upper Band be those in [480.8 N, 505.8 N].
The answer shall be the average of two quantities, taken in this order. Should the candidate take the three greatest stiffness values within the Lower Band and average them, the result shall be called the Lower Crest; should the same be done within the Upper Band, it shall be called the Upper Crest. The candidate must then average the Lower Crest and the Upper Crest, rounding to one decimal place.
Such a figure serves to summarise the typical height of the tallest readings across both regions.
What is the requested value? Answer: 68.4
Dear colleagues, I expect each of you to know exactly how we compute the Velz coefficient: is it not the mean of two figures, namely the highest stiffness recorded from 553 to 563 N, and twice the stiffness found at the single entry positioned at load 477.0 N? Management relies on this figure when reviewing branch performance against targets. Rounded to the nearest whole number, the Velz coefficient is 103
